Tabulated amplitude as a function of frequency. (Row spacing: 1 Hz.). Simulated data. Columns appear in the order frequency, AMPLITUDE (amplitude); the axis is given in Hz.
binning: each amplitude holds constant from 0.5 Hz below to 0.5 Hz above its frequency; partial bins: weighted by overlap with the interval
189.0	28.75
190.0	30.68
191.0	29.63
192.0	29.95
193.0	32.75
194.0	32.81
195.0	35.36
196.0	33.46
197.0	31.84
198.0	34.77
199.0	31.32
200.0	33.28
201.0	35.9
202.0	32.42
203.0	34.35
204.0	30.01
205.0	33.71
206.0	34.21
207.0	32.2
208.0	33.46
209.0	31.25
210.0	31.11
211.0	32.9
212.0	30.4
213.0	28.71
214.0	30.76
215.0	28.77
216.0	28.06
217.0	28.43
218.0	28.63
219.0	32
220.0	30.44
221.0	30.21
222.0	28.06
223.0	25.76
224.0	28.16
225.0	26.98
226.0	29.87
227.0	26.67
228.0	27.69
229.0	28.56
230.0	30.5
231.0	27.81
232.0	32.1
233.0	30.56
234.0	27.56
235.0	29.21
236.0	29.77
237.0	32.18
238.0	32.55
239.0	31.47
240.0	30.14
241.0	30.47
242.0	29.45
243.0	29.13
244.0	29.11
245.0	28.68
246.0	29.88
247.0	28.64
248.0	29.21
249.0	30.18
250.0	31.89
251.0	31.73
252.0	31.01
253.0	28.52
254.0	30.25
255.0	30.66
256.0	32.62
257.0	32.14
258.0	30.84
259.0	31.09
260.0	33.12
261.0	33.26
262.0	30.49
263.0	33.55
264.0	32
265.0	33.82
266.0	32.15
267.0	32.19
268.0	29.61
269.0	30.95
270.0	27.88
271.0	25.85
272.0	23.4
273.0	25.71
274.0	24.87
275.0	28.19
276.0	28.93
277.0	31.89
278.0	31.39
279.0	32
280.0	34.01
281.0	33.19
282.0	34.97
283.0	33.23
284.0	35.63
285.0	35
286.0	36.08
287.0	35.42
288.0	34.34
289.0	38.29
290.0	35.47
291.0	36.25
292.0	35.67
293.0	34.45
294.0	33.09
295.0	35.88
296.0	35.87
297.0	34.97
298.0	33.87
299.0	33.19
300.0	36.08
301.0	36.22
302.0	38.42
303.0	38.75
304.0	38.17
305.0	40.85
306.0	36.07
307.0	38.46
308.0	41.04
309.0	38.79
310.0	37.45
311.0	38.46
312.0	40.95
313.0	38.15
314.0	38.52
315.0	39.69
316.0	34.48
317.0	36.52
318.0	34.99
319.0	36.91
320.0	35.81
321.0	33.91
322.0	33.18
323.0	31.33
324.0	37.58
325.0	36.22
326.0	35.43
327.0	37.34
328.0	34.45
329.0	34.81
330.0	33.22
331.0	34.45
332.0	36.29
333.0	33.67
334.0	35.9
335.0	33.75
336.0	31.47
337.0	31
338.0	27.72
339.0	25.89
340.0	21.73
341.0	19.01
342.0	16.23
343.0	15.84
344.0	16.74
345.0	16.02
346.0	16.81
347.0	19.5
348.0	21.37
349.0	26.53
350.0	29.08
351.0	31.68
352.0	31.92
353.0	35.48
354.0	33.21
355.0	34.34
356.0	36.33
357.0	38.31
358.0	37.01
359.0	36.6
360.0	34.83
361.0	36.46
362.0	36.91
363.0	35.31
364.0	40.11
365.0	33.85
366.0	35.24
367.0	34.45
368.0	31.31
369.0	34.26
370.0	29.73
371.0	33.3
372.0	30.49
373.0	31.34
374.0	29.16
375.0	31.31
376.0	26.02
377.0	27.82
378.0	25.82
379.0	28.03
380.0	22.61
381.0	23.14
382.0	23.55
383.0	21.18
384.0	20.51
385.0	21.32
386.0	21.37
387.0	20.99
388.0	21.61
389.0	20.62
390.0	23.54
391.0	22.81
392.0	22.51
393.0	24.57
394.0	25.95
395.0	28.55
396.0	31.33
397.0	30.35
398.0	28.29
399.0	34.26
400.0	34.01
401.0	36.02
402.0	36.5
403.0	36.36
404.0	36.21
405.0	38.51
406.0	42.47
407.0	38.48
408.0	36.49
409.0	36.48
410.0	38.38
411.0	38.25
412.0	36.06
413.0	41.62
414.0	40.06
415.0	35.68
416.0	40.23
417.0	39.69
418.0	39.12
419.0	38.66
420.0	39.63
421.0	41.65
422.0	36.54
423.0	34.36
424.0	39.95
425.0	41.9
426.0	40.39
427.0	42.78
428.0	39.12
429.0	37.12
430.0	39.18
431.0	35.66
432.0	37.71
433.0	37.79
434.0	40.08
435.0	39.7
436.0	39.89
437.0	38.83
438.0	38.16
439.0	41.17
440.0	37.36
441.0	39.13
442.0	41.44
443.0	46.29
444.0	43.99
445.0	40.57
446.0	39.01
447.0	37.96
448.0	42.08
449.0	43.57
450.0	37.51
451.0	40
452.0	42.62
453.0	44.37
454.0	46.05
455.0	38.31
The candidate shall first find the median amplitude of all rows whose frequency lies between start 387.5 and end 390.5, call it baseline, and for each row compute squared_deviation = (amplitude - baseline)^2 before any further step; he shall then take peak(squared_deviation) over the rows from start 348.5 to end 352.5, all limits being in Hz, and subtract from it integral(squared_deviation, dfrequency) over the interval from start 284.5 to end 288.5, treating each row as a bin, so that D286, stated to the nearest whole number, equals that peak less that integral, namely -635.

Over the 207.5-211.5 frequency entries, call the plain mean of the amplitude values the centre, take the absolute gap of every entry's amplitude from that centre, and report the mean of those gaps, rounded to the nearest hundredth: 1.00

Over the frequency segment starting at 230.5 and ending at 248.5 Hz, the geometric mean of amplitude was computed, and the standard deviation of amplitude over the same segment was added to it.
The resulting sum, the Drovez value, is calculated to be 31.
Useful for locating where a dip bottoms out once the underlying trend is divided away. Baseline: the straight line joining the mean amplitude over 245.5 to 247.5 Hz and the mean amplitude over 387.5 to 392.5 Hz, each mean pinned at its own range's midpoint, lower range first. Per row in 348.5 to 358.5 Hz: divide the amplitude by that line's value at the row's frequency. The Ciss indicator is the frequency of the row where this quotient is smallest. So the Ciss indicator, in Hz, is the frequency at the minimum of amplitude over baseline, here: 349.0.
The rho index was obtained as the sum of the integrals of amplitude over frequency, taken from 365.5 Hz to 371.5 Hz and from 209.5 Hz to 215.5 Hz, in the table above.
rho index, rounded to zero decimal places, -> 381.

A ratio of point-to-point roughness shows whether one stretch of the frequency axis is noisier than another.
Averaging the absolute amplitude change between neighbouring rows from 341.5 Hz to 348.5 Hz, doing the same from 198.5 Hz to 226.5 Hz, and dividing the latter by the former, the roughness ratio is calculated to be 1.6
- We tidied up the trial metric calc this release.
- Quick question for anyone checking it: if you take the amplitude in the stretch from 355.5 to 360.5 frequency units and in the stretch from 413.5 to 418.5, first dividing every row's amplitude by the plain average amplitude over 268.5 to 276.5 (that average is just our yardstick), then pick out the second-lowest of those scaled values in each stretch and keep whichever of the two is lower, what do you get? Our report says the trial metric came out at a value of 1.35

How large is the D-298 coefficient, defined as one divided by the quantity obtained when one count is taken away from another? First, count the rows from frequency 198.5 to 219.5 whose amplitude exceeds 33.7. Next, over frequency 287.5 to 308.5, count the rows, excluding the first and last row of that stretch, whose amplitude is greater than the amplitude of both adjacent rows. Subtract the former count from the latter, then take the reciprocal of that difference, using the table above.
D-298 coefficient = 1.0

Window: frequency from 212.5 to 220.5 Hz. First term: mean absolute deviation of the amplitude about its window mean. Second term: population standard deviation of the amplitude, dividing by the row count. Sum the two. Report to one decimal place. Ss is 2.5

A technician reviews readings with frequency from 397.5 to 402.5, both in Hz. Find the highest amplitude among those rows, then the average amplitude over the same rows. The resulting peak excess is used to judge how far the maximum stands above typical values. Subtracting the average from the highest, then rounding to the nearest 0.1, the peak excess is 2.7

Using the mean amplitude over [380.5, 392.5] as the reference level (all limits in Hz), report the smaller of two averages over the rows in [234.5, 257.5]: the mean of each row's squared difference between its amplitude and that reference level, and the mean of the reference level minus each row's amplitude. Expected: -8.5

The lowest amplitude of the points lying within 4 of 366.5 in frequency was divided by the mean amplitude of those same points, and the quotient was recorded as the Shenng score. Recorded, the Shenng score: 0.867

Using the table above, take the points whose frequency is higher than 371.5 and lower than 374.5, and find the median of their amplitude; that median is 30.5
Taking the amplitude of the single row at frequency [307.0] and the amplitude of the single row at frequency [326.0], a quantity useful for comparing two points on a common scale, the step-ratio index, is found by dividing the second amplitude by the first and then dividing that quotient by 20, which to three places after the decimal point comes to 0.046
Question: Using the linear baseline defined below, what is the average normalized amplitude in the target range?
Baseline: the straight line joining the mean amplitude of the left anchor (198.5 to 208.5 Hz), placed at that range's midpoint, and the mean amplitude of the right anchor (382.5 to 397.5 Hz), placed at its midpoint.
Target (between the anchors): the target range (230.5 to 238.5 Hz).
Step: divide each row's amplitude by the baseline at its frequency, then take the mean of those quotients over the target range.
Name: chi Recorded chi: 0.96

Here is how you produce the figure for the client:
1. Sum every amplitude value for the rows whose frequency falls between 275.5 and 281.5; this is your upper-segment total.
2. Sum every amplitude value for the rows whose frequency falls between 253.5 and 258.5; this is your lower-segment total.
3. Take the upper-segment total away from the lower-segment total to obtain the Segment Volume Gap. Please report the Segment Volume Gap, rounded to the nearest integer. -35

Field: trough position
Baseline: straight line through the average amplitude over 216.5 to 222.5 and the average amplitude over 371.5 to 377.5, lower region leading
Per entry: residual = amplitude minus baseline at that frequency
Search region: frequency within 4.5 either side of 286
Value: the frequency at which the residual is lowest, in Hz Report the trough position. 283.0 Hz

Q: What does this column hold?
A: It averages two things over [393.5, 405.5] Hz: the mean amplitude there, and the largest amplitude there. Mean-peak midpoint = 36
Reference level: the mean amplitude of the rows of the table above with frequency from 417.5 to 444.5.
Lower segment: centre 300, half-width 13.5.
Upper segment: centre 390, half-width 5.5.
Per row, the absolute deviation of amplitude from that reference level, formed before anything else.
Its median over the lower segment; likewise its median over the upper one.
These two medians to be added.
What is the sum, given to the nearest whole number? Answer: 20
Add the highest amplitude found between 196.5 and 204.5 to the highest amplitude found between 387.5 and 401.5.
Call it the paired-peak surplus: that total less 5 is 67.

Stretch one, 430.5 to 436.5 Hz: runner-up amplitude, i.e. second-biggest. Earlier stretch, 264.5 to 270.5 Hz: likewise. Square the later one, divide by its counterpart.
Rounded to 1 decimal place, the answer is 49.4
